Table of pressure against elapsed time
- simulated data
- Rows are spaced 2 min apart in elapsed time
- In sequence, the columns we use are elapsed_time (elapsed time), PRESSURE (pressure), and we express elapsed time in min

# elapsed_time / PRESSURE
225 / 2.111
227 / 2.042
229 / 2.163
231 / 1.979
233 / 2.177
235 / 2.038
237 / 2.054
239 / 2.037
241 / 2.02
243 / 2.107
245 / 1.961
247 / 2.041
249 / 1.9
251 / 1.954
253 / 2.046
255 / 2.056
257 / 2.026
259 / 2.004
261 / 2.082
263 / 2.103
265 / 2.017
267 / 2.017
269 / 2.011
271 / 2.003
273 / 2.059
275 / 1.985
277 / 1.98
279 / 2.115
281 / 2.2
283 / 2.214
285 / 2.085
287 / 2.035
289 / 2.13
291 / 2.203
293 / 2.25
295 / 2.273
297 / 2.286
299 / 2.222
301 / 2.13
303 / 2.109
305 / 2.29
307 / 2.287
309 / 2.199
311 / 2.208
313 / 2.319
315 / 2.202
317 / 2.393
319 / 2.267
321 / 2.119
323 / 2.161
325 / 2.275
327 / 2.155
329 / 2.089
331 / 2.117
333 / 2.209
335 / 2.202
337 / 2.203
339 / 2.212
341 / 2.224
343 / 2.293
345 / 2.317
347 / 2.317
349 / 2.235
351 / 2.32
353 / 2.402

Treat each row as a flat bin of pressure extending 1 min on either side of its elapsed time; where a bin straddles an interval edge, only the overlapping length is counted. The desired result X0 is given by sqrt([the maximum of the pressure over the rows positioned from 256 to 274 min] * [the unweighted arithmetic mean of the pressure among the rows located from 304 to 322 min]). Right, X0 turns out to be 2.18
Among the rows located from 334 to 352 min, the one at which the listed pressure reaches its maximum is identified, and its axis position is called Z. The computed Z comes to 351 min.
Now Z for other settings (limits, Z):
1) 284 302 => 297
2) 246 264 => 263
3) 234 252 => 243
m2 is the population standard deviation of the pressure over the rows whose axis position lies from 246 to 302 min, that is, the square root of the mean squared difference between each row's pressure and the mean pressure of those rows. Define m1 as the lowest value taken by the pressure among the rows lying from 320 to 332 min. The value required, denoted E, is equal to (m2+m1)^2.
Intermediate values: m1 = 2.089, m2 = 0.100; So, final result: 4.79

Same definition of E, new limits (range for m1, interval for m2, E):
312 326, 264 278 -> 4.59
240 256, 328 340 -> 3.80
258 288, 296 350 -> 4.22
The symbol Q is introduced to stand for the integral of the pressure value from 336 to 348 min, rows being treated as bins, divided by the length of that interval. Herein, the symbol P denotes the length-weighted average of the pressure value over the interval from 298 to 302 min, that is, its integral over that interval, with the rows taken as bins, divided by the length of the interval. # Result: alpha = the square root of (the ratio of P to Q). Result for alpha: 0.98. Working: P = 2.18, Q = 2.26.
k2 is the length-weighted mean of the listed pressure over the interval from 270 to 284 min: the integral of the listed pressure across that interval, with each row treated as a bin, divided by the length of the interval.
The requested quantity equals 2.08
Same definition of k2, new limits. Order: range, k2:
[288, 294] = 2.19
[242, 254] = 2.00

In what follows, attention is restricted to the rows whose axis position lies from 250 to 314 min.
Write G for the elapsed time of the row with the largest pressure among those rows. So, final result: 313 min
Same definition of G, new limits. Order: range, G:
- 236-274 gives 243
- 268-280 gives 279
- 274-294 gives 293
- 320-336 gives 325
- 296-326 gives 317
